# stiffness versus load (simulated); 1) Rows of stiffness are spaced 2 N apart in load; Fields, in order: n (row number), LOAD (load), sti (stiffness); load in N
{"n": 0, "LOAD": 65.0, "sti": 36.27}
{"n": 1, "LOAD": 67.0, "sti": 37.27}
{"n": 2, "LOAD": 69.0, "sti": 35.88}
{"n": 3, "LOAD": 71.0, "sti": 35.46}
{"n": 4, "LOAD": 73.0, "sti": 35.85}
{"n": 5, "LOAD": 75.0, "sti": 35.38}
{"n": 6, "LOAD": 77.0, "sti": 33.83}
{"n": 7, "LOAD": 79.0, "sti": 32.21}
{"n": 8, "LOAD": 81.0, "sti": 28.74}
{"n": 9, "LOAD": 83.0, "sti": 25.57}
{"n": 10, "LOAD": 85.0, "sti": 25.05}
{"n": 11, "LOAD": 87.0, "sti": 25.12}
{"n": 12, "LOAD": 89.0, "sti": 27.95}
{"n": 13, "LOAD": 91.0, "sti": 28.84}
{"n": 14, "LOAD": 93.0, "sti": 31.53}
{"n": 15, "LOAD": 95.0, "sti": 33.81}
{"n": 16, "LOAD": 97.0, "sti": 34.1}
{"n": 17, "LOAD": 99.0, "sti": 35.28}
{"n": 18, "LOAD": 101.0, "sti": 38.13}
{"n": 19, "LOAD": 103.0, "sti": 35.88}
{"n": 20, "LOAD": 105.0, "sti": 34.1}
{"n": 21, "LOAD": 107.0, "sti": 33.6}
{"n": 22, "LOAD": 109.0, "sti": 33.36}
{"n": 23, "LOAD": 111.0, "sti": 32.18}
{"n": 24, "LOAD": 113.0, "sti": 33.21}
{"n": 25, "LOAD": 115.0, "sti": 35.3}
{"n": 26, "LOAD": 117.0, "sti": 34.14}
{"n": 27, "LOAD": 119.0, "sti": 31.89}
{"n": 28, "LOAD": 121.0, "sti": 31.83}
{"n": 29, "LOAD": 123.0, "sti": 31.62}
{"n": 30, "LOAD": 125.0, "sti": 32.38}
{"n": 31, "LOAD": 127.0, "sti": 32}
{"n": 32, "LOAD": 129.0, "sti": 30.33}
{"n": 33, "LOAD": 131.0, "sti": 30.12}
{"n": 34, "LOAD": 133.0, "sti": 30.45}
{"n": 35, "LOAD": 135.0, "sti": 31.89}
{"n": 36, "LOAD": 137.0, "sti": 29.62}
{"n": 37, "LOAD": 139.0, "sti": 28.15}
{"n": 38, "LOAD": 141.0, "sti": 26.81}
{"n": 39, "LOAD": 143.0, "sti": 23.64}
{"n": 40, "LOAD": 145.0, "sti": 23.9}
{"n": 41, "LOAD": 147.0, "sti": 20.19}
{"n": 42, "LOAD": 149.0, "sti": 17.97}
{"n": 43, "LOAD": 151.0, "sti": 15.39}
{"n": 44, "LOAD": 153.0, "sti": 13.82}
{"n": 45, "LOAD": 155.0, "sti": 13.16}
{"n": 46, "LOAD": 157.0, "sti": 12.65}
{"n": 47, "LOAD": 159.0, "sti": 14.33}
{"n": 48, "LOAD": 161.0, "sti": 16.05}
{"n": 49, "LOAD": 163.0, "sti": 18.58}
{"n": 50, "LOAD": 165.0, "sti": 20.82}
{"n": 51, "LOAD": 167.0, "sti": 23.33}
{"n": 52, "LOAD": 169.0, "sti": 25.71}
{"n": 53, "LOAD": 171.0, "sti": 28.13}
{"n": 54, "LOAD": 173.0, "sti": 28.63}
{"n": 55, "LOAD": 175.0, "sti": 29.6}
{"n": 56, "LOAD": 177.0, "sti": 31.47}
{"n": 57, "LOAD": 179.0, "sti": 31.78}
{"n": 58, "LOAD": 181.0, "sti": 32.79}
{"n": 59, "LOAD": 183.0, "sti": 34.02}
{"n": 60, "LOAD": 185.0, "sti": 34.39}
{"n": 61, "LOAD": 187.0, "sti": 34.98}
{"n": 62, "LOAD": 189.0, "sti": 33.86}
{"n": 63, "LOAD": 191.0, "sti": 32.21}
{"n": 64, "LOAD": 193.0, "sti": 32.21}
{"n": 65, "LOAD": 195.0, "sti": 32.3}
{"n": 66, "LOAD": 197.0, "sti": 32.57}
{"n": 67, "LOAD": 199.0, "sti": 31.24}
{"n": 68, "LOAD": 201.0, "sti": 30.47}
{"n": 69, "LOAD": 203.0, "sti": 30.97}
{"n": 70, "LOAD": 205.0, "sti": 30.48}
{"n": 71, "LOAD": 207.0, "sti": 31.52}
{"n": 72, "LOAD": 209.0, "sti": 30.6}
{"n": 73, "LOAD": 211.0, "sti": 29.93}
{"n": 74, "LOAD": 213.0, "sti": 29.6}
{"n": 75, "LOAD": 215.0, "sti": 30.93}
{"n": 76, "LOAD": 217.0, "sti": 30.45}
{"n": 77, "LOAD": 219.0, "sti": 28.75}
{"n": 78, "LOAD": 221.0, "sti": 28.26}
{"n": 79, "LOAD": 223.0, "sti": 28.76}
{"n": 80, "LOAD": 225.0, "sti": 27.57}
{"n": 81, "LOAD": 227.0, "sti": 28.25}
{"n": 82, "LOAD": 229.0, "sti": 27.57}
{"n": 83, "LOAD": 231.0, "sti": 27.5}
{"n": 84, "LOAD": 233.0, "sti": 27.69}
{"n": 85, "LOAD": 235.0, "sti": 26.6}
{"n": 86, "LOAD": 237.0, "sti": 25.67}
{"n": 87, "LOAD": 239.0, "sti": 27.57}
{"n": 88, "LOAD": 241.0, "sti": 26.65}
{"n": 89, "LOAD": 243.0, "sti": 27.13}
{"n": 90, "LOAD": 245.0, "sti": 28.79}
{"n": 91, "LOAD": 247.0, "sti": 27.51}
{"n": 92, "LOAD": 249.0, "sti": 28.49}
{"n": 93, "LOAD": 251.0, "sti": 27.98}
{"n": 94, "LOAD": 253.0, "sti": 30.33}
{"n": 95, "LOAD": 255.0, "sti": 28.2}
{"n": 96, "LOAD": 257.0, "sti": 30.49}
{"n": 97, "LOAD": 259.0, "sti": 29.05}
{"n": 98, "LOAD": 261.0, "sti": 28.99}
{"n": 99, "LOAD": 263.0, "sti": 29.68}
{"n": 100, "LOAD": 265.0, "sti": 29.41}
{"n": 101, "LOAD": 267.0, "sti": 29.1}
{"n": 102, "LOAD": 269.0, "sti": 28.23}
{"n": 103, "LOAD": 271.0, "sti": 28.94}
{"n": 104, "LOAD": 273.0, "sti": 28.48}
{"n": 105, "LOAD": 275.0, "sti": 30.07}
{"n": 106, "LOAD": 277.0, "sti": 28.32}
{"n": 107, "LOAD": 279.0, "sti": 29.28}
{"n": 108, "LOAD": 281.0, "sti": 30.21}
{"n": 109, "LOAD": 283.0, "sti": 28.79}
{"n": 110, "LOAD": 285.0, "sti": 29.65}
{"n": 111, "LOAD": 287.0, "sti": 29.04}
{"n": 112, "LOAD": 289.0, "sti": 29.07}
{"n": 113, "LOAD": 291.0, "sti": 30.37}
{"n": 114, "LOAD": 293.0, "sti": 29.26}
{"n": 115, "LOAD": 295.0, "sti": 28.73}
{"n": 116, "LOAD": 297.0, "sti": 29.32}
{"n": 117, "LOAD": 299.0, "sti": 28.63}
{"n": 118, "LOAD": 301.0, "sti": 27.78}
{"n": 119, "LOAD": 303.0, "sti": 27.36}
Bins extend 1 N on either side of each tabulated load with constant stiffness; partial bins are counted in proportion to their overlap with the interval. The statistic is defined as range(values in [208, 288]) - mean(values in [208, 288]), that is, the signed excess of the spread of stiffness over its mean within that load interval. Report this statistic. -23.5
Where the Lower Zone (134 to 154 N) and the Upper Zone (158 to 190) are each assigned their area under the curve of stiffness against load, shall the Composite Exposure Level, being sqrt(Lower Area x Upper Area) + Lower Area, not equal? 1100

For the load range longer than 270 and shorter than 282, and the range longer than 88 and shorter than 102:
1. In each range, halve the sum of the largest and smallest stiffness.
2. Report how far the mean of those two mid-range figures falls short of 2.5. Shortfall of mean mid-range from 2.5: -29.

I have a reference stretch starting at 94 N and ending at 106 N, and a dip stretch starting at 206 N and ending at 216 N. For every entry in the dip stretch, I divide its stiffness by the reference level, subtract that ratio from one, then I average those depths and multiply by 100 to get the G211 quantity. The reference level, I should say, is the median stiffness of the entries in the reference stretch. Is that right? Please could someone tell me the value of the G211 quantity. 12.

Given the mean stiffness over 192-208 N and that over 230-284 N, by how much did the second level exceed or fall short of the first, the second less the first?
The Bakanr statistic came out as -3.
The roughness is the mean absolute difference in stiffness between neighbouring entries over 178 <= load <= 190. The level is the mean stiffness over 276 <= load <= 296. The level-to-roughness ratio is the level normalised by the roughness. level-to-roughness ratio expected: 33.9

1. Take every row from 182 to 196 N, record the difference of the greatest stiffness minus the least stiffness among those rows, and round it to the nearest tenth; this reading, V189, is 2.8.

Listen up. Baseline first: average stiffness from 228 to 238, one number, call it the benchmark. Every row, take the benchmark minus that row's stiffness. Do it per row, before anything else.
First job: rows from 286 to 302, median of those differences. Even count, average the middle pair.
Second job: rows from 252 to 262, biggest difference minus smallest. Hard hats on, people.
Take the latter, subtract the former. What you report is 4.3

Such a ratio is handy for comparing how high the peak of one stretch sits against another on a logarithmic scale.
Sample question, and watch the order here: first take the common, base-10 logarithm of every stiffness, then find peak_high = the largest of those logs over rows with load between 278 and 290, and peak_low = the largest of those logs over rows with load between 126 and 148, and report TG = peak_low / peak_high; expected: 1.02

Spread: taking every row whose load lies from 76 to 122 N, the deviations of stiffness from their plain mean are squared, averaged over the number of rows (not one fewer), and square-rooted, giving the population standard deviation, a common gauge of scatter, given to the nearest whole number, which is 3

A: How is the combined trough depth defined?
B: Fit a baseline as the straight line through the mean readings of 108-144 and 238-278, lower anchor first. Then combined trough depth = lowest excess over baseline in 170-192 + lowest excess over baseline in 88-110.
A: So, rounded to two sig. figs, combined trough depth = -5.9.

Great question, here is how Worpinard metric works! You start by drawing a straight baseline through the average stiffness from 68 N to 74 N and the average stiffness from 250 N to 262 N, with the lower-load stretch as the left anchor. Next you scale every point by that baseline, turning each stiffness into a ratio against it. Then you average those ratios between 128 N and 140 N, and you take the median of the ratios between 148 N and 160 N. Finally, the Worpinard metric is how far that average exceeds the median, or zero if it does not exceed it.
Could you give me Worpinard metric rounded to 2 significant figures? 0.47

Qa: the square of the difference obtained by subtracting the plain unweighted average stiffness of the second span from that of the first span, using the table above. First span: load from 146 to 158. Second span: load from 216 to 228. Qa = 173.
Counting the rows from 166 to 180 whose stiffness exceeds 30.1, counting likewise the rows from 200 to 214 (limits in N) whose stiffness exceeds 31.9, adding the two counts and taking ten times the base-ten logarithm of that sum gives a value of 3.0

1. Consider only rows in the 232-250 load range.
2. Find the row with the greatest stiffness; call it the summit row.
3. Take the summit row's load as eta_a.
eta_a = 245.0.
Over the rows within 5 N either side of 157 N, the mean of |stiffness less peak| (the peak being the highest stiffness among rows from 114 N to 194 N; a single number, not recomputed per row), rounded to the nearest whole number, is 21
